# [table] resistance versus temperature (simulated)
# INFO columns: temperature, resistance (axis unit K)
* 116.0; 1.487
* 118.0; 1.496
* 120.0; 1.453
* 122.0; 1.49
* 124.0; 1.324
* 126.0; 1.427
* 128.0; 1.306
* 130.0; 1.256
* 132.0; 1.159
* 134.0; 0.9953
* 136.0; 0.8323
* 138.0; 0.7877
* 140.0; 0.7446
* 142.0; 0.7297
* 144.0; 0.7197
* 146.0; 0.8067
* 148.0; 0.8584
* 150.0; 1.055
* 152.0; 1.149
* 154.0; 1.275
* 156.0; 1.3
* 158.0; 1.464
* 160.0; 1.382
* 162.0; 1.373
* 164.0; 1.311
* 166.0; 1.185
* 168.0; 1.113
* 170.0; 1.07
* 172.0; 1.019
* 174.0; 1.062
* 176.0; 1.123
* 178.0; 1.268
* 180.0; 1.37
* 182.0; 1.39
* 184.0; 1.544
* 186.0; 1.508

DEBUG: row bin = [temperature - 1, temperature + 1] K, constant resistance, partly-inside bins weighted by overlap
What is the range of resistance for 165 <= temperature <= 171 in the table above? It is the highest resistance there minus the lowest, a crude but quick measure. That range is 0.115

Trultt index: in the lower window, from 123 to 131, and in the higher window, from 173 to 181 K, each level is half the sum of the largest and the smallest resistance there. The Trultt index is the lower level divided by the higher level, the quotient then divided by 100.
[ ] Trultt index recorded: 0.011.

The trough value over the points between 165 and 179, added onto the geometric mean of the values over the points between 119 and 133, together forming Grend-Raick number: 2.36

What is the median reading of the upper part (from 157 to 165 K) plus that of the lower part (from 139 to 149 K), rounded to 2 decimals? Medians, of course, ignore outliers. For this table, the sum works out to 2.12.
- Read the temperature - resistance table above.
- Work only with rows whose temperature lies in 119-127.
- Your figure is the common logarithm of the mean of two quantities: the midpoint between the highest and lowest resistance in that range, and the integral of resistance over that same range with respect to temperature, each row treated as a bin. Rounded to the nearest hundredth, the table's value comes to 0.81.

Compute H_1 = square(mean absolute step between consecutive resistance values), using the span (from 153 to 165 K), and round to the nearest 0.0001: 0.0047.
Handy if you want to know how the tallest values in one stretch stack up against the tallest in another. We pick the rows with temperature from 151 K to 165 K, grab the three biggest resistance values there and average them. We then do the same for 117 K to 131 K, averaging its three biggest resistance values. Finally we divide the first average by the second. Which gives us 1.0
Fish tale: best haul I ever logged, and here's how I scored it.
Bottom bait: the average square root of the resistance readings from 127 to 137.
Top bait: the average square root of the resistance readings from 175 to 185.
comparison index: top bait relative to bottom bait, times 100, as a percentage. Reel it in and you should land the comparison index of 110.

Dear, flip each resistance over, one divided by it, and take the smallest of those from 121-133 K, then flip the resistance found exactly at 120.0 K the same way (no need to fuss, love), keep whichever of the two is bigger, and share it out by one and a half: 0.5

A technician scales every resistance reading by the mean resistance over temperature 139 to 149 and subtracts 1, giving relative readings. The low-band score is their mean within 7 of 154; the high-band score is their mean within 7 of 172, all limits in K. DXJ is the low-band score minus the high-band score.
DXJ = 0.12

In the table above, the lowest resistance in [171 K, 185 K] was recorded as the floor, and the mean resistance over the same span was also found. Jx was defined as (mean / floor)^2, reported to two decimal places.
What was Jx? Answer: 1.51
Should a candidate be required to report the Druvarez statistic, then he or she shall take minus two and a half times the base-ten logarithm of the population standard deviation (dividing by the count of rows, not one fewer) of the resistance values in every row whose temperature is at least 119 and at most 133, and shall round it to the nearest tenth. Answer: 2.4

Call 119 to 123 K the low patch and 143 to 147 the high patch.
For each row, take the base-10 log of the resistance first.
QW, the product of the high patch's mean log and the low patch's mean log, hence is -0.020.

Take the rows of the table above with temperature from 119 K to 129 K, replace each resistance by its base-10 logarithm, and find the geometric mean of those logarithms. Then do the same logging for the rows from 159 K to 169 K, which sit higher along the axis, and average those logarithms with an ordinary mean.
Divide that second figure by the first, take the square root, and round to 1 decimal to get 0.8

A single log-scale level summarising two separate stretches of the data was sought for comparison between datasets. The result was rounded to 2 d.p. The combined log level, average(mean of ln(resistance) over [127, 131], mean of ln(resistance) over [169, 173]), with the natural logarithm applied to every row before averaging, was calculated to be 0.15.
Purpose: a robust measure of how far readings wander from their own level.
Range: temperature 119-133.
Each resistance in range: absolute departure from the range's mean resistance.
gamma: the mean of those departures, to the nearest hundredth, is 0.10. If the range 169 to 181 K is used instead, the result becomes 0.11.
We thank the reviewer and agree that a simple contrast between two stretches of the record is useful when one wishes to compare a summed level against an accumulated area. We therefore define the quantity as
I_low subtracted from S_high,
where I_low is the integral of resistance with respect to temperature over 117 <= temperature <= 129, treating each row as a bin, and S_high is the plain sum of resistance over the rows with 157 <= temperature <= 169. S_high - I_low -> -9.2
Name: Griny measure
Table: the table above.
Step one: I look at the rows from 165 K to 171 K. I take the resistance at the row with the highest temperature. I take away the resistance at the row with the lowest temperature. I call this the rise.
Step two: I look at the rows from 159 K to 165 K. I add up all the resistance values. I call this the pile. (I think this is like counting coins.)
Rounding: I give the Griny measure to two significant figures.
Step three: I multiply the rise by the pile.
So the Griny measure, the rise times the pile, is -0.47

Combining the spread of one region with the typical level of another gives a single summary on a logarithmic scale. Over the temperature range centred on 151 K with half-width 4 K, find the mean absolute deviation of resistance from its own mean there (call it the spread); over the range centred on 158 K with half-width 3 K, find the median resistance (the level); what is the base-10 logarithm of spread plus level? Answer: 0.18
